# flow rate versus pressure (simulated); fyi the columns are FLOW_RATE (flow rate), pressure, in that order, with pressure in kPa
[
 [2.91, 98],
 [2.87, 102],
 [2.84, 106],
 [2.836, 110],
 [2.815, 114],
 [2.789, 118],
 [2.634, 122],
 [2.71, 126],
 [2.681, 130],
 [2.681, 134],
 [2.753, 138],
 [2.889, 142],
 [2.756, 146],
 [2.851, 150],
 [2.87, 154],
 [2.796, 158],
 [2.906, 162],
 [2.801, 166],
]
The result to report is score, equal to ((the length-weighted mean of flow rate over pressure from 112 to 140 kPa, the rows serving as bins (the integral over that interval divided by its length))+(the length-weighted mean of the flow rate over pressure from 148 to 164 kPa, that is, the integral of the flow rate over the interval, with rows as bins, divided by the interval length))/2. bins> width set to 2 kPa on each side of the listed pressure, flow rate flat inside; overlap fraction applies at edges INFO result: 2.79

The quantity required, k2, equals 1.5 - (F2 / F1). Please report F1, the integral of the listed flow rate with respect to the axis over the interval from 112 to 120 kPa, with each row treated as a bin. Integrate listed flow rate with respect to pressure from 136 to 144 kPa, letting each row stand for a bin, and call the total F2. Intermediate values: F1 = 22.4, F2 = 22.6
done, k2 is 0.493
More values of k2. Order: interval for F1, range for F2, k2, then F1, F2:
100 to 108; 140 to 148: 0.511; 22.8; 22.6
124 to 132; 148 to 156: 0.439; 21.6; 22.9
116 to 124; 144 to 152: 0.466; 21.7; 22.4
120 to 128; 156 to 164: 0.433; 21.4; 22.8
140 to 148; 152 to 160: 0.496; 22.6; 22.7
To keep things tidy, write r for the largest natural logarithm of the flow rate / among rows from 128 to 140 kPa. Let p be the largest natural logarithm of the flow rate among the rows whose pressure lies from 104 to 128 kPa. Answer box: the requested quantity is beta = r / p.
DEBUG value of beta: 0.97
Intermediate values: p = 1.04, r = 1.01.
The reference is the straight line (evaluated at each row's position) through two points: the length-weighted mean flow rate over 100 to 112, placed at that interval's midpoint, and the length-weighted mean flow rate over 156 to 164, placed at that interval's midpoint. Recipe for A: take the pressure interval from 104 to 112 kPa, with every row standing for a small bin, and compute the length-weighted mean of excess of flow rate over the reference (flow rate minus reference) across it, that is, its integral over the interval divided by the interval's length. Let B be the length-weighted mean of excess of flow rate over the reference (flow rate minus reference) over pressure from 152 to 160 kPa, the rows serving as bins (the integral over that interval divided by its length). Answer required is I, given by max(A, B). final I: -0.011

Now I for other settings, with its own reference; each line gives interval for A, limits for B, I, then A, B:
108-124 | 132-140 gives -0.081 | -0.08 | -0.13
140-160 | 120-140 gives -0.018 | -0.02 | -0.16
